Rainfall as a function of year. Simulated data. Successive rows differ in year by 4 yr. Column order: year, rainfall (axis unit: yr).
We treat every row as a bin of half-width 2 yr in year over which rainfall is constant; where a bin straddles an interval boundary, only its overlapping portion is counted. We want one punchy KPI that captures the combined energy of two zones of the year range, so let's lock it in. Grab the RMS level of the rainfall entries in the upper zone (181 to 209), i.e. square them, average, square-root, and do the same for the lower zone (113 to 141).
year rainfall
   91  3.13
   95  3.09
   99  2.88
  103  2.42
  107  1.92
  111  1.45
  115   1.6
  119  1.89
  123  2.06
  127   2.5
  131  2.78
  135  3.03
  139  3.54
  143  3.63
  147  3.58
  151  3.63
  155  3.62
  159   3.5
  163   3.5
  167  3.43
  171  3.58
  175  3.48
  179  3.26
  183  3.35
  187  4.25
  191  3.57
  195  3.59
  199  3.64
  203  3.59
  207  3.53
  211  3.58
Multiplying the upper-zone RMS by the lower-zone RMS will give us 9.4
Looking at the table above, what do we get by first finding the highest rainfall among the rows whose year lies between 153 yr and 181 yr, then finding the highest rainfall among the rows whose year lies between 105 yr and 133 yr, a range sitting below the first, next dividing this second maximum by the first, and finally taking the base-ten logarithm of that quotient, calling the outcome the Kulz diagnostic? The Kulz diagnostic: -0.115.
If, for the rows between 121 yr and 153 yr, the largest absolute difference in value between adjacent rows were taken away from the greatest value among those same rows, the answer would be 3.1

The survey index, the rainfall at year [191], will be 3.57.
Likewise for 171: 3.58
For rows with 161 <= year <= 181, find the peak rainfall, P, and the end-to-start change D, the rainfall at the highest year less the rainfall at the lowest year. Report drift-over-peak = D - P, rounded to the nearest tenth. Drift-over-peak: -3.8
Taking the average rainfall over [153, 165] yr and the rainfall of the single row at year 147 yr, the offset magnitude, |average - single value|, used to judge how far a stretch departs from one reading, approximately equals 0.04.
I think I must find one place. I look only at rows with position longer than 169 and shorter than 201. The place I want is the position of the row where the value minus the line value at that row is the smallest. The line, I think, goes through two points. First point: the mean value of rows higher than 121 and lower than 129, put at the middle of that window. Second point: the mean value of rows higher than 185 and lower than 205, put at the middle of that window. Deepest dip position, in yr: 199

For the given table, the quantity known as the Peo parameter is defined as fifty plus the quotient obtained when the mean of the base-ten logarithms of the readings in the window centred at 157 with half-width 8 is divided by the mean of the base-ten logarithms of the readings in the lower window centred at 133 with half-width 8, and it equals 51.2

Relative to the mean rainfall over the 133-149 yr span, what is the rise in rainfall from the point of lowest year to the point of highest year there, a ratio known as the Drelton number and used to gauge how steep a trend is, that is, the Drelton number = 0.16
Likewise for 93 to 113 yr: -0.70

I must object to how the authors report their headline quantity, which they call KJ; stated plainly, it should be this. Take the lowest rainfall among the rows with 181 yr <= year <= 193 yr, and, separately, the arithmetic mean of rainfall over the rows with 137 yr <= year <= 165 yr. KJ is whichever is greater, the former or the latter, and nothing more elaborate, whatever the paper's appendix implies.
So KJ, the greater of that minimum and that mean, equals 3.57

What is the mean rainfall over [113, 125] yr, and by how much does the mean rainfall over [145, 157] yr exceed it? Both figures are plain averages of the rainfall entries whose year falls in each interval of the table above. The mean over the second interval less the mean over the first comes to 1.8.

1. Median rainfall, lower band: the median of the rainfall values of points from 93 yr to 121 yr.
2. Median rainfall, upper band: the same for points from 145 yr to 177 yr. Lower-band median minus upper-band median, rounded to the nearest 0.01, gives -1.62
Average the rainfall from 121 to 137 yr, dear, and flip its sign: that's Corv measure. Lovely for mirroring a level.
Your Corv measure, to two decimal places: -2.59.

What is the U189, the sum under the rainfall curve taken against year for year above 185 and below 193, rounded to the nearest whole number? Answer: 31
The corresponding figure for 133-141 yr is 26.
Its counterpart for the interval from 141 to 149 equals 29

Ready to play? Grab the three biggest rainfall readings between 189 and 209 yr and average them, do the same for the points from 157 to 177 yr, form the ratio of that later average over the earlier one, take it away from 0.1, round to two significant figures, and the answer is -0.92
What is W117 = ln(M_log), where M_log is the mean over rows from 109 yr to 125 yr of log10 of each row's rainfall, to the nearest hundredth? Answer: -1.43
